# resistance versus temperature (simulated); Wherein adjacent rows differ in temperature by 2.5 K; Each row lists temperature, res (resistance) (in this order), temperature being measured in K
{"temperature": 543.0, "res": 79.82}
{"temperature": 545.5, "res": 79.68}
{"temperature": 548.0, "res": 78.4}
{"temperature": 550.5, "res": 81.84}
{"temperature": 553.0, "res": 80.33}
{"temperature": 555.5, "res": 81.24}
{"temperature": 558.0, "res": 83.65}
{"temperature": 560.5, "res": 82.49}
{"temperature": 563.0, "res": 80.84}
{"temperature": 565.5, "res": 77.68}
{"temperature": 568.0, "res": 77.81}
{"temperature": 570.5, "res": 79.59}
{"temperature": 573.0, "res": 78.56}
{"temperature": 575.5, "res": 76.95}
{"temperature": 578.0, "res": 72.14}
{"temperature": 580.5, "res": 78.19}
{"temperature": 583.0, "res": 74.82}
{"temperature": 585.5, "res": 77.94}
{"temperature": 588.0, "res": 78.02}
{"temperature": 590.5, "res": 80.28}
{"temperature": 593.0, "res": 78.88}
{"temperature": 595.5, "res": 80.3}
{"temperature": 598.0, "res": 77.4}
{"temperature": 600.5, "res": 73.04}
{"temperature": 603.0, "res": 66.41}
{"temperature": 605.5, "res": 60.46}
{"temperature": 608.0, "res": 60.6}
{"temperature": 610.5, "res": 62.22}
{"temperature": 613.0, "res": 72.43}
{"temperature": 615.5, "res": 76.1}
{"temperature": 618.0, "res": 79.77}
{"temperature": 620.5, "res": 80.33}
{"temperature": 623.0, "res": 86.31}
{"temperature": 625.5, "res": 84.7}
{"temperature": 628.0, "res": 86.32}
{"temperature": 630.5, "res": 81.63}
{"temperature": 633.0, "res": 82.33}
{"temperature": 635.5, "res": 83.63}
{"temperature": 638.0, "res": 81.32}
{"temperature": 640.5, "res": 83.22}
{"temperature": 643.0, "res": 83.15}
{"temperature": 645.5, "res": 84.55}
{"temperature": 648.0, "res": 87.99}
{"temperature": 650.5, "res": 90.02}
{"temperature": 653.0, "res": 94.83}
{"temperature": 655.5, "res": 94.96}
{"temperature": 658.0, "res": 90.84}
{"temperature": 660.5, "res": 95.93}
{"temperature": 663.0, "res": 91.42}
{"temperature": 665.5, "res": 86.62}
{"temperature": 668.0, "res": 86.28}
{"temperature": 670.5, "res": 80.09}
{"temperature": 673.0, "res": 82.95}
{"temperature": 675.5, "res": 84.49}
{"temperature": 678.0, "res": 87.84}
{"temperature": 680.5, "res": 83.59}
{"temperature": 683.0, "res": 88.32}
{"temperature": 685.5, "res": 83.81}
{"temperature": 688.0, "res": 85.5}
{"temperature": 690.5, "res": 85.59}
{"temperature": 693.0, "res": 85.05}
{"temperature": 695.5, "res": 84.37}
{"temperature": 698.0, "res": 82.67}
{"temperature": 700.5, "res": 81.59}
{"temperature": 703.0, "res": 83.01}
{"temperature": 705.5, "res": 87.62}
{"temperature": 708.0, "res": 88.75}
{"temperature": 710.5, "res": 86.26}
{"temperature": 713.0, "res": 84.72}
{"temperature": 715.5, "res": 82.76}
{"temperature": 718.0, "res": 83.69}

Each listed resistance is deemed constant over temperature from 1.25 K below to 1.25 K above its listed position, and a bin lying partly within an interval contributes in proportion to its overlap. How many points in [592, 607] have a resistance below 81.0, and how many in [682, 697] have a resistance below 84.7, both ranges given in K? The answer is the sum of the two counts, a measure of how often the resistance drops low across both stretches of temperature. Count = 8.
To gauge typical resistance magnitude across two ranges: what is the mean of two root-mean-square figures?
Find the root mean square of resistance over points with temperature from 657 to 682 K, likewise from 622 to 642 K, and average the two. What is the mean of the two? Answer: 85.4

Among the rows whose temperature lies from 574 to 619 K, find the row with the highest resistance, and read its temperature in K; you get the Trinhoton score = 595.5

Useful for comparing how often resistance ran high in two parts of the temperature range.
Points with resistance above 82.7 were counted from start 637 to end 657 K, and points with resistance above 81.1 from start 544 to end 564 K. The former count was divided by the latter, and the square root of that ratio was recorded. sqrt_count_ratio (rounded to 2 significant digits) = 1.3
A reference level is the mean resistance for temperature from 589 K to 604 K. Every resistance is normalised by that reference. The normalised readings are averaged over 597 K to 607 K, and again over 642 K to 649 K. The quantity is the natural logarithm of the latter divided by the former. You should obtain 0.21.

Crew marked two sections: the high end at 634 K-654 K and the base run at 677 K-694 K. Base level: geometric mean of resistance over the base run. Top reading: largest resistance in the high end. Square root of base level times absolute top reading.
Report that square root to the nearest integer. 90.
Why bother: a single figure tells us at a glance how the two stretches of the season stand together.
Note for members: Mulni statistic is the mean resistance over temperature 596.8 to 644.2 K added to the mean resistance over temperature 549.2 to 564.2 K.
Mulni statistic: 158.6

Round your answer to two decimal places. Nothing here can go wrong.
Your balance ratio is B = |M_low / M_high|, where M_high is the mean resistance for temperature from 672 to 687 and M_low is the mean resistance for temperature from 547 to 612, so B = 0.89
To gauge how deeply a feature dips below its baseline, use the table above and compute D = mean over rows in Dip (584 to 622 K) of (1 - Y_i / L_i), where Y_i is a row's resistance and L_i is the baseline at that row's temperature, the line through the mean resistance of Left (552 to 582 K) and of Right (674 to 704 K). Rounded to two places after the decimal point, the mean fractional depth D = 0.09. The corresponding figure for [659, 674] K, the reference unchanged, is -0.04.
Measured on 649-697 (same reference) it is -0.04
